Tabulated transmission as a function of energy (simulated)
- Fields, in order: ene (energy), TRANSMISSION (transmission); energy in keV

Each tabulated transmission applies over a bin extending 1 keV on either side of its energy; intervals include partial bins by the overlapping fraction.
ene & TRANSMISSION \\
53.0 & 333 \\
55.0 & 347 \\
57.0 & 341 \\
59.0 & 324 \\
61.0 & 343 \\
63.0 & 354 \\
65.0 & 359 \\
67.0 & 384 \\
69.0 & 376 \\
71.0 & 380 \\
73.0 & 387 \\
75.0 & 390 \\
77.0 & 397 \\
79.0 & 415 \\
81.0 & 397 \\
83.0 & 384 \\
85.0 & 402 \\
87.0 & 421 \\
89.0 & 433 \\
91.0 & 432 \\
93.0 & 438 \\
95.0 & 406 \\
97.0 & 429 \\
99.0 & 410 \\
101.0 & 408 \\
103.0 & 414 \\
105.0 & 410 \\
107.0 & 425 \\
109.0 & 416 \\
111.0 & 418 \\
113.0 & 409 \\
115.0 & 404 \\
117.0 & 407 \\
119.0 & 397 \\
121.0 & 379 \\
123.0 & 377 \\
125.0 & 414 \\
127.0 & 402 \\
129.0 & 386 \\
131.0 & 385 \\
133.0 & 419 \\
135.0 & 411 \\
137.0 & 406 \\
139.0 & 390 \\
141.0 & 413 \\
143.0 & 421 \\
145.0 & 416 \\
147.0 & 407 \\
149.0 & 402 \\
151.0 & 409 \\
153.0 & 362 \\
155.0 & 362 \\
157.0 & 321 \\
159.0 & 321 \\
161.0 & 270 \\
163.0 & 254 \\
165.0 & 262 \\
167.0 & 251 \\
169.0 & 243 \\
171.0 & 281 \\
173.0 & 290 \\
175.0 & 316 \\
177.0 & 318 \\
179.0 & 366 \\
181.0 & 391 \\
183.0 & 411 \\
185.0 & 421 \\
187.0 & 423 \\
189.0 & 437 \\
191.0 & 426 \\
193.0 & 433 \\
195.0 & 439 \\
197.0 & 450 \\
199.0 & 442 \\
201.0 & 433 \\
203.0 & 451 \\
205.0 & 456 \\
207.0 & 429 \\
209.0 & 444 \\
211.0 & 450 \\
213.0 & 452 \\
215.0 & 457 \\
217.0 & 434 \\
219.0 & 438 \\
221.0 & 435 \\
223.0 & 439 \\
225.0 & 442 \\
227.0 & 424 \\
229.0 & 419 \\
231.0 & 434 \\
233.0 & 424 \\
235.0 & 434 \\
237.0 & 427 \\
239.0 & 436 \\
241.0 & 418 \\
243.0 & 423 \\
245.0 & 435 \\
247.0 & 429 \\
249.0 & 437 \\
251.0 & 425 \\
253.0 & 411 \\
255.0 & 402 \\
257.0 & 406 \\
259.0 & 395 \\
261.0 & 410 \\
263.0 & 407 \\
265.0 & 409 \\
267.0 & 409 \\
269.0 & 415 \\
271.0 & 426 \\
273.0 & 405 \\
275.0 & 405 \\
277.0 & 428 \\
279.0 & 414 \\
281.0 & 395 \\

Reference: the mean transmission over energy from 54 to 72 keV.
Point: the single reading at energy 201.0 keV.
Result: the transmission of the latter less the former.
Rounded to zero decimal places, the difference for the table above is 77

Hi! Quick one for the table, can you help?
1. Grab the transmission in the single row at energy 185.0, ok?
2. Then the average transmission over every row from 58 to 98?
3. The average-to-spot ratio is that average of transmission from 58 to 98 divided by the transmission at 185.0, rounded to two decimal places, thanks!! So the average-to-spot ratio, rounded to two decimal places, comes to 0.93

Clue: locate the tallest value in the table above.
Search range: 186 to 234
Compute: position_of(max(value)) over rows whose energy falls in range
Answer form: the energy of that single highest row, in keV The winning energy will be 215.0 keV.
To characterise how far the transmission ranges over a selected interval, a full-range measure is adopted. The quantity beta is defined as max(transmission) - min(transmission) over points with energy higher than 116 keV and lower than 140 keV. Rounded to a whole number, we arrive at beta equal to 42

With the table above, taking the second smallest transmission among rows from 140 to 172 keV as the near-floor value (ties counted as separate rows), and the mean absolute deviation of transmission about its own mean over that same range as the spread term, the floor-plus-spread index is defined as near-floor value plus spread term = 313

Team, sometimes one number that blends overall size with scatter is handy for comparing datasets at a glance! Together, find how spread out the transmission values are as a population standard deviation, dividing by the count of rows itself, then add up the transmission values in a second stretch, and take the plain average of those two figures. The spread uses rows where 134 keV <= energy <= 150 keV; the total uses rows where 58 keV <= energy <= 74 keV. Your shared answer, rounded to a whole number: 1458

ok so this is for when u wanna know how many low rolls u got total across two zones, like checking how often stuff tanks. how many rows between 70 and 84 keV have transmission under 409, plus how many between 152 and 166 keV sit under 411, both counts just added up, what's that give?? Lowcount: 13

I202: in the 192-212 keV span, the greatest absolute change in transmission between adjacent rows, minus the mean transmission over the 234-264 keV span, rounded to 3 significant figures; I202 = -393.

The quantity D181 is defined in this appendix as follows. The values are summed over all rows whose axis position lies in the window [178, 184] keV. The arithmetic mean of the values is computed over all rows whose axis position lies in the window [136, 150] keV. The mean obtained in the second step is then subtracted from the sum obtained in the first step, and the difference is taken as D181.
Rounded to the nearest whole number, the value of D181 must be 760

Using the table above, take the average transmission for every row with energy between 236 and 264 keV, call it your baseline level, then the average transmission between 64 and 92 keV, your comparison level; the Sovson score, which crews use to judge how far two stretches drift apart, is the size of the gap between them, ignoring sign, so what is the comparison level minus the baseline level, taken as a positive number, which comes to 22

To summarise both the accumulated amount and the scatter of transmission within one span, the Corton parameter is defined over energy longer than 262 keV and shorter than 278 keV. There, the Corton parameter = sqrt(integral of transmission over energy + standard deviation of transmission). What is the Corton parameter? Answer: 81.3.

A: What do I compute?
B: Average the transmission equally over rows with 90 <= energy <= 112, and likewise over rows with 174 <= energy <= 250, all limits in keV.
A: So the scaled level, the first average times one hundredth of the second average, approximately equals 1782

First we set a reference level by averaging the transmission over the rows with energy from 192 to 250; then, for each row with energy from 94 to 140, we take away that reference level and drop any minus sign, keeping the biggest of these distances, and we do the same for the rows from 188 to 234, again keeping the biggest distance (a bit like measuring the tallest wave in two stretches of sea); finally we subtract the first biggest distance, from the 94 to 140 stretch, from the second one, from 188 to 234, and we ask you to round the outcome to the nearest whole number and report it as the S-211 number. -39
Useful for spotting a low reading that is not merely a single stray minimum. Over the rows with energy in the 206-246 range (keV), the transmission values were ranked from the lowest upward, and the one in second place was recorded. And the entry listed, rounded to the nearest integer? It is 419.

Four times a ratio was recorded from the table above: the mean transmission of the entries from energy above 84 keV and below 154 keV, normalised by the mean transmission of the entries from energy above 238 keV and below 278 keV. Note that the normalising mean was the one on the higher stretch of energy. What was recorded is 3.92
